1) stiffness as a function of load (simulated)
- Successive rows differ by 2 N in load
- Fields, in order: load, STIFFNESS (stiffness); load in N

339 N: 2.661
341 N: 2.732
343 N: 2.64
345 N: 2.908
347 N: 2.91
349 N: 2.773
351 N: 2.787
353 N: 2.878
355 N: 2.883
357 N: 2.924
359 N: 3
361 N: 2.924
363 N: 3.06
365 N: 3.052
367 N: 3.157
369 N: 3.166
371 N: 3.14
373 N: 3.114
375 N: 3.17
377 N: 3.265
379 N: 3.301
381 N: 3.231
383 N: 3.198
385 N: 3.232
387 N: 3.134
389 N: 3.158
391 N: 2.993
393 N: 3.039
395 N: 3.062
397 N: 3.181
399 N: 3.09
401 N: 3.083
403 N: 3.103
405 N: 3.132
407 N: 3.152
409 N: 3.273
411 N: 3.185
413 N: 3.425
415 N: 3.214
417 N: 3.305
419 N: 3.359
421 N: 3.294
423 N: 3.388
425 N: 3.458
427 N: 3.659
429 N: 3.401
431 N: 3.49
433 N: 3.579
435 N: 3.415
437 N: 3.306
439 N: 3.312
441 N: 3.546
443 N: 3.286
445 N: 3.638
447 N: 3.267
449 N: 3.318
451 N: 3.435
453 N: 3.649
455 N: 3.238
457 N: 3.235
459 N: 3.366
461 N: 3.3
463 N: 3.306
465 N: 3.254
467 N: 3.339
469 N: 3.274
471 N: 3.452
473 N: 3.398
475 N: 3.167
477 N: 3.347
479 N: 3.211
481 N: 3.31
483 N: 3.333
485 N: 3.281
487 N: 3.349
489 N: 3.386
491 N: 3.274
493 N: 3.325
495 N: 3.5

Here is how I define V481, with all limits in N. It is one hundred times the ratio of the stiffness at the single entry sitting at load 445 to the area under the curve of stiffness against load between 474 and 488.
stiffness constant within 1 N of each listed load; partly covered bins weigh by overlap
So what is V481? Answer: 7.91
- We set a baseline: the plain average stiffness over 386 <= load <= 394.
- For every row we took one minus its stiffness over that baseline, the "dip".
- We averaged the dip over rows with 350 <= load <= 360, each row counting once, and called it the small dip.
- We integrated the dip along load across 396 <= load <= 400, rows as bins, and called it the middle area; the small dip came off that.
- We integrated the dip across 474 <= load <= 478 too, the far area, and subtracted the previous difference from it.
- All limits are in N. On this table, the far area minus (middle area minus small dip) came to -0.1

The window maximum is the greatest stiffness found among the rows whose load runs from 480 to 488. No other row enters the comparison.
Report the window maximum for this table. 3.349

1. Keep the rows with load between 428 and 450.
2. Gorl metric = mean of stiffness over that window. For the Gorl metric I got 3.41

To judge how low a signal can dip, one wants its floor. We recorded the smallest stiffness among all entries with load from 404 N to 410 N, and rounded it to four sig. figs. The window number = 3.132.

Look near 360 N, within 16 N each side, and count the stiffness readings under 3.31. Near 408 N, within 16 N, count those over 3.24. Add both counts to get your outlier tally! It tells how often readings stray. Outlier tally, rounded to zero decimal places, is 22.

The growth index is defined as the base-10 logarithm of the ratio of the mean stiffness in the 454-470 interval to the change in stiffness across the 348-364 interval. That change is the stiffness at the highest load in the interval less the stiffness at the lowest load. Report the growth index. 1.1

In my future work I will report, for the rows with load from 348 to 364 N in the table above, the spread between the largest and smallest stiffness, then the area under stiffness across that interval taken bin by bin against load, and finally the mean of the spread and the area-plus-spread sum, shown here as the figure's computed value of 23.5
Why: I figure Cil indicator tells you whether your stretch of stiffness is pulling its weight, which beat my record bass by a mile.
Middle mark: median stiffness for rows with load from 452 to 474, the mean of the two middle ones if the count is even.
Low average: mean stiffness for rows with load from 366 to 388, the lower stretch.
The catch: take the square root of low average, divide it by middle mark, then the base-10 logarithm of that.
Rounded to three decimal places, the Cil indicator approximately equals -0.267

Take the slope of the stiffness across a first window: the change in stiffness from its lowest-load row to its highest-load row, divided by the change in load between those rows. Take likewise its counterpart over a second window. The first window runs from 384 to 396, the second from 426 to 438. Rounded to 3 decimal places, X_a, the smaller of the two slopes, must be -0.035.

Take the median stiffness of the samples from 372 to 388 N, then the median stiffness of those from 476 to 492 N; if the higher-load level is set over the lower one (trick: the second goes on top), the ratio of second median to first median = 1.03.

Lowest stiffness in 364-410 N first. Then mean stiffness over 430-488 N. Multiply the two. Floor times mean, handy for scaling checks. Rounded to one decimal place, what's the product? 10.1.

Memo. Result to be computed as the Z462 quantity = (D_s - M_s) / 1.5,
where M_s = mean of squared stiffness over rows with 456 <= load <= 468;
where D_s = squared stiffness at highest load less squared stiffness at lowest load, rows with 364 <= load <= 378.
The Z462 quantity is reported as -6.4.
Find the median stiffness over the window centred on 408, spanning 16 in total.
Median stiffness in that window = 3.17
